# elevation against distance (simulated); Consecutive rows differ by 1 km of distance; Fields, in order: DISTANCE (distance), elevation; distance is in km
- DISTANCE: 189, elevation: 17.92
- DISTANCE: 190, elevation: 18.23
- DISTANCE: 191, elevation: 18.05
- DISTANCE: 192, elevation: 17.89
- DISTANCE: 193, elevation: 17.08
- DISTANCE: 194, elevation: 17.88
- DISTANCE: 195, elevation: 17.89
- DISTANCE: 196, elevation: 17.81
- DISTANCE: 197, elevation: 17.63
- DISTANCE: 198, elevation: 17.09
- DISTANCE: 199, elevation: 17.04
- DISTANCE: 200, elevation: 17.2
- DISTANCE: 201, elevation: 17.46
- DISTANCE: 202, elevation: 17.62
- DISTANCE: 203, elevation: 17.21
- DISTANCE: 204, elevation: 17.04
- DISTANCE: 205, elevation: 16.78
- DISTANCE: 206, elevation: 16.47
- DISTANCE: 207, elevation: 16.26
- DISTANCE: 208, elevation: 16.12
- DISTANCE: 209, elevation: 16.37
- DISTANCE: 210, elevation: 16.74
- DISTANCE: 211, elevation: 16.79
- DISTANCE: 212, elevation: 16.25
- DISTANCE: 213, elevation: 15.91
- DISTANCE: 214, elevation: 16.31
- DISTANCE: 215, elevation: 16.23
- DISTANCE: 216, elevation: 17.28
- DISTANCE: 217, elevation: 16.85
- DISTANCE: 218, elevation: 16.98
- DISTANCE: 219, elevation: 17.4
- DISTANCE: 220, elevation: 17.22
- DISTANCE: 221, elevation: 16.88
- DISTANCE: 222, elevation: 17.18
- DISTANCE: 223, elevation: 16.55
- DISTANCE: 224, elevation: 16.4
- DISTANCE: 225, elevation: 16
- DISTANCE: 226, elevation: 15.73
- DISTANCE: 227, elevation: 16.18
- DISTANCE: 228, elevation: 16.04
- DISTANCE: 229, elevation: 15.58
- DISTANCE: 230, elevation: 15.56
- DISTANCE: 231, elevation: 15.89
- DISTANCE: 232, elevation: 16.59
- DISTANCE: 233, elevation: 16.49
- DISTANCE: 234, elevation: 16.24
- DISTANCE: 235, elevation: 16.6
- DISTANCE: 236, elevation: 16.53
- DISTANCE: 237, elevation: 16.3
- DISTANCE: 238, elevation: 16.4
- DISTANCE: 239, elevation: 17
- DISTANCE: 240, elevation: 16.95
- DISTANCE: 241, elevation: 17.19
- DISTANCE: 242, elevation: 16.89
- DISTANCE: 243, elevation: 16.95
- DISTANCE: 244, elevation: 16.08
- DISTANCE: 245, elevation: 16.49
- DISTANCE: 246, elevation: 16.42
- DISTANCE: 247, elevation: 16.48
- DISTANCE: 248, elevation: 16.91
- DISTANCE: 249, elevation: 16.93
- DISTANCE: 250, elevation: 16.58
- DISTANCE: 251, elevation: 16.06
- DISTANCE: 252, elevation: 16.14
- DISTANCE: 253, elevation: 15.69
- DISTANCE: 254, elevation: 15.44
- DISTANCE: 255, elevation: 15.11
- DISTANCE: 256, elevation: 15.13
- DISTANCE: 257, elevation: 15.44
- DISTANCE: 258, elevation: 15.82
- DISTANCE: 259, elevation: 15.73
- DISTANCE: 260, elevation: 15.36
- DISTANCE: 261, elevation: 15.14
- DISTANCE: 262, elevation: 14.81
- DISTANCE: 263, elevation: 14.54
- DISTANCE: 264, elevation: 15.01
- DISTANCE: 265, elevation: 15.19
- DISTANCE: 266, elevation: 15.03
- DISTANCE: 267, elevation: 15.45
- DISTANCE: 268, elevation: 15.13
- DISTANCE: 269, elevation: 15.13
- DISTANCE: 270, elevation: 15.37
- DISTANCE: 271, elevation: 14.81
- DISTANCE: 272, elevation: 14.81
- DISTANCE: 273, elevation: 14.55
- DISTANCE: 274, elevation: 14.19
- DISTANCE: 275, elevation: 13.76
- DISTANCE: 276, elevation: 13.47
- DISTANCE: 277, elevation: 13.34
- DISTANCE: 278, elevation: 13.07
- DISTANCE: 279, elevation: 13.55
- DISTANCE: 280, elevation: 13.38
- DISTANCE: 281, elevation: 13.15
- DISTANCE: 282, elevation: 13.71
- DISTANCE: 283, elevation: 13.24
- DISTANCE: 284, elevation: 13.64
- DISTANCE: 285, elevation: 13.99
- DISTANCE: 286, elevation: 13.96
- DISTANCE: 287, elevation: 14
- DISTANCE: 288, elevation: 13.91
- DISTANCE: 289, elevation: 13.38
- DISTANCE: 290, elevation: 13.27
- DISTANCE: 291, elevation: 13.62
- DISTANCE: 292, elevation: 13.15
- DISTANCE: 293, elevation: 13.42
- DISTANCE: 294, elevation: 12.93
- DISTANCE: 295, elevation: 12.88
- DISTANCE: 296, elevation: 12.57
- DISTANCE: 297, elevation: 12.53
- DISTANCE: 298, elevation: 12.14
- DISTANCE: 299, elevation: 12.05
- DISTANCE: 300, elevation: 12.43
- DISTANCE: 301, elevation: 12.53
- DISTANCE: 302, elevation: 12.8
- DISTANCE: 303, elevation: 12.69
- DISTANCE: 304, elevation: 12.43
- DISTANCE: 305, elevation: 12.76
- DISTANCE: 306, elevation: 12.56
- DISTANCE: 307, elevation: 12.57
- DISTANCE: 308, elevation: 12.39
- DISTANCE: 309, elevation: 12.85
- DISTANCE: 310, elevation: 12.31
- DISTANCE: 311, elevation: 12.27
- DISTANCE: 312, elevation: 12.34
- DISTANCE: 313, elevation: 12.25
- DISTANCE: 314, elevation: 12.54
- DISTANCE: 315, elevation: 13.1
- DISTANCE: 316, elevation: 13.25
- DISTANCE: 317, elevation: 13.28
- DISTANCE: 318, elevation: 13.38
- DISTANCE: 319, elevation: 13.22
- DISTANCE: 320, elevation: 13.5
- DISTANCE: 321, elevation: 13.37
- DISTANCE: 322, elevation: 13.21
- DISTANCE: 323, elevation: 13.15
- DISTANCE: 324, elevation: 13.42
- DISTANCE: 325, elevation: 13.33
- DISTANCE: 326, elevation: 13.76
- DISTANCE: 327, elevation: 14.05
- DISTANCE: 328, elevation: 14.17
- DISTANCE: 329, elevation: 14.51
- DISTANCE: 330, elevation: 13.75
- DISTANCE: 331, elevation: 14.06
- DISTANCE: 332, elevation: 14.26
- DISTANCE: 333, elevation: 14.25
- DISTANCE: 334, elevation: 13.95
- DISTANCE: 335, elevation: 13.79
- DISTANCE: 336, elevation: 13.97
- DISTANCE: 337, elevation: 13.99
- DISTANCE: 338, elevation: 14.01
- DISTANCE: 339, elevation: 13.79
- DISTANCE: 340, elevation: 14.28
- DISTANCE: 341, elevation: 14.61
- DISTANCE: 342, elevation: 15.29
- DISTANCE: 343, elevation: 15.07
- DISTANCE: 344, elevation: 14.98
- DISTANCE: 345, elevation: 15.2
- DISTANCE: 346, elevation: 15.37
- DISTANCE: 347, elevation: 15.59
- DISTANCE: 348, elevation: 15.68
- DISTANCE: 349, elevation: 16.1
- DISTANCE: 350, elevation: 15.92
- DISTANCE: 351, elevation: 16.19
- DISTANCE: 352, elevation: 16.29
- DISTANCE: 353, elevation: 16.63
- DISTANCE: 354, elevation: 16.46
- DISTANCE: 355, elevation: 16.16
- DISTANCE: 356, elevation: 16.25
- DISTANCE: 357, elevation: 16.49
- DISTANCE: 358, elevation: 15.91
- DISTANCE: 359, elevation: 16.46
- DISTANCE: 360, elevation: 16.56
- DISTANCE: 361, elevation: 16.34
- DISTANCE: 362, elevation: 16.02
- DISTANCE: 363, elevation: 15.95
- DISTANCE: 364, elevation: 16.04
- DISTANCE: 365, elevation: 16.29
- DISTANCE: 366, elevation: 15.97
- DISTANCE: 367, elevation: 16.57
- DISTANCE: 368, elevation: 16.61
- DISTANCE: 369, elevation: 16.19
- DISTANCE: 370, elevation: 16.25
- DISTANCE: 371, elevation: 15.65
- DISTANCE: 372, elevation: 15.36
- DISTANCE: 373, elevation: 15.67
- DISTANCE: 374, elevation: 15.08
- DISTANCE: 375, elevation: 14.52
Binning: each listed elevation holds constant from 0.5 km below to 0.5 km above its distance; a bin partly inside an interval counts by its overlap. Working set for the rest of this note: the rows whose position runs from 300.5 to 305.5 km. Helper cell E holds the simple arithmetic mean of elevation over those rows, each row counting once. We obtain 12.6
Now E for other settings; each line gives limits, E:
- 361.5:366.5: 16.1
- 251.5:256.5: 15.5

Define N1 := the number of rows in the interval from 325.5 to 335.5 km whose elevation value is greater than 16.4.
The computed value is 0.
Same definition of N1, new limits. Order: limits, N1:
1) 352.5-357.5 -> 3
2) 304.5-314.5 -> 0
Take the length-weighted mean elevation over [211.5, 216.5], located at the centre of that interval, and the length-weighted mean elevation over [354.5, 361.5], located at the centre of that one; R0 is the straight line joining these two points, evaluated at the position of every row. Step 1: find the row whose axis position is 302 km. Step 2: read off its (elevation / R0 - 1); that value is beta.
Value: -0.22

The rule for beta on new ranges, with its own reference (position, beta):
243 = 0.03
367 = 0.02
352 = 0.00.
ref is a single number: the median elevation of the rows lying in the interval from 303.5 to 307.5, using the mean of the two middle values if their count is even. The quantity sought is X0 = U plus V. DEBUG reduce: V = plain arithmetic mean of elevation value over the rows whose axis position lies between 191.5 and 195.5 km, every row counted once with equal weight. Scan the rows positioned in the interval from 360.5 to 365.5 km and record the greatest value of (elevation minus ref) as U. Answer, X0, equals 21.5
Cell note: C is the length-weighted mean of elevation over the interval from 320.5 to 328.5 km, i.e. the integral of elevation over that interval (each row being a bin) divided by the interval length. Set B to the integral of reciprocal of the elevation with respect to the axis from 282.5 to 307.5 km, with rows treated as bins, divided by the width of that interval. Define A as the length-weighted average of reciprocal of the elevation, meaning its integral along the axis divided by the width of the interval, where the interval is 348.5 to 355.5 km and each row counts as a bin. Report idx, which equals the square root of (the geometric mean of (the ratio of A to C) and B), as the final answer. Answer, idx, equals 0.137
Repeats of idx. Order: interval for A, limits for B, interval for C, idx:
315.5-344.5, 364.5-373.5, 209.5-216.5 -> 0.128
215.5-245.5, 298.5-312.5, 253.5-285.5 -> 0.135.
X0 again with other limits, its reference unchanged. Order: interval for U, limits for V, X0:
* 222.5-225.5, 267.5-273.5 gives 19.0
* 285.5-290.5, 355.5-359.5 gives 17.7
